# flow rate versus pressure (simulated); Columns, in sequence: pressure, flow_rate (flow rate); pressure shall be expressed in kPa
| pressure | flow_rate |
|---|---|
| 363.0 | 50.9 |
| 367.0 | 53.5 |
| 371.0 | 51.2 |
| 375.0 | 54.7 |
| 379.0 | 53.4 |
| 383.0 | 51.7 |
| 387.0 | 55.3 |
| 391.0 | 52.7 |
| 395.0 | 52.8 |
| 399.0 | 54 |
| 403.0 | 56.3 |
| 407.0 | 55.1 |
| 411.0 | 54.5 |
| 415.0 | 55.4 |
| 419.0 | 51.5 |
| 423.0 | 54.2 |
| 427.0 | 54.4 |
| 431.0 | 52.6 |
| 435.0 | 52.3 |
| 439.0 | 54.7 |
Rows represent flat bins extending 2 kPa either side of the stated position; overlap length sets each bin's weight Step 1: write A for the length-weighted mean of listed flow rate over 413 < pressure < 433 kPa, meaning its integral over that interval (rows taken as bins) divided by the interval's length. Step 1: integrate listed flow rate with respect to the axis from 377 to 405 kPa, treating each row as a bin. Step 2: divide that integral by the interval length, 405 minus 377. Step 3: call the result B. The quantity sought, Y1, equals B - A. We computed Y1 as 0.1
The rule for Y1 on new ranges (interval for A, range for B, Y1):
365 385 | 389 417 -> 1.5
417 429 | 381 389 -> 0.1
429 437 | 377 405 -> 1.3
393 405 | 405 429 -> -0.2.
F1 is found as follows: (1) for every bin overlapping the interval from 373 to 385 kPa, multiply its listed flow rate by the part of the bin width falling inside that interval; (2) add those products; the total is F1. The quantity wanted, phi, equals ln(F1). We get 6.5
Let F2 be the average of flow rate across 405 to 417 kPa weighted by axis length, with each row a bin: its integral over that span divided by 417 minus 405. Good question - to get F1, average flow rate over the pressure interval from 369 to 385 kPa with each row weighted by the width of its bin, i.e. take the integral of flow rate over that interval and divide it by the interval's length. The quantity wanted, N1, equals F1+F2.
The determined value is 108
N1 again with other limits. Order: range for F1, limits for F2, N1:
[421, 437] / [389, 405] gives 107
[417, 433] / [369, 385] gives 106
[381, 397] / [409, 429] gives 107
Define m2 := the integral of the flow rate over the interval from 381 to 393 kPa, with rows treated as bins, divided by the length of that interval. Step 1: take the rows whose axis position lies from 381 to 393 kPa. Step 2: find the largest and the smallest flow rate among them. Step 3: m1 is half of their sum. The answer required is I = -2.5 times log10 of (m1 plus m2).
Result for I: -5.071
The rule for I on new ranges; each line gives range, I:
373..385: -5.068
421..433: -5.076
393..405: -5.093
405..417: -5.103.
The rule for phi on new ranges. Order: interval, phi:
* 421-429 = 6.1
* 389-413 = 7.2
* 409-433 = 7.2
